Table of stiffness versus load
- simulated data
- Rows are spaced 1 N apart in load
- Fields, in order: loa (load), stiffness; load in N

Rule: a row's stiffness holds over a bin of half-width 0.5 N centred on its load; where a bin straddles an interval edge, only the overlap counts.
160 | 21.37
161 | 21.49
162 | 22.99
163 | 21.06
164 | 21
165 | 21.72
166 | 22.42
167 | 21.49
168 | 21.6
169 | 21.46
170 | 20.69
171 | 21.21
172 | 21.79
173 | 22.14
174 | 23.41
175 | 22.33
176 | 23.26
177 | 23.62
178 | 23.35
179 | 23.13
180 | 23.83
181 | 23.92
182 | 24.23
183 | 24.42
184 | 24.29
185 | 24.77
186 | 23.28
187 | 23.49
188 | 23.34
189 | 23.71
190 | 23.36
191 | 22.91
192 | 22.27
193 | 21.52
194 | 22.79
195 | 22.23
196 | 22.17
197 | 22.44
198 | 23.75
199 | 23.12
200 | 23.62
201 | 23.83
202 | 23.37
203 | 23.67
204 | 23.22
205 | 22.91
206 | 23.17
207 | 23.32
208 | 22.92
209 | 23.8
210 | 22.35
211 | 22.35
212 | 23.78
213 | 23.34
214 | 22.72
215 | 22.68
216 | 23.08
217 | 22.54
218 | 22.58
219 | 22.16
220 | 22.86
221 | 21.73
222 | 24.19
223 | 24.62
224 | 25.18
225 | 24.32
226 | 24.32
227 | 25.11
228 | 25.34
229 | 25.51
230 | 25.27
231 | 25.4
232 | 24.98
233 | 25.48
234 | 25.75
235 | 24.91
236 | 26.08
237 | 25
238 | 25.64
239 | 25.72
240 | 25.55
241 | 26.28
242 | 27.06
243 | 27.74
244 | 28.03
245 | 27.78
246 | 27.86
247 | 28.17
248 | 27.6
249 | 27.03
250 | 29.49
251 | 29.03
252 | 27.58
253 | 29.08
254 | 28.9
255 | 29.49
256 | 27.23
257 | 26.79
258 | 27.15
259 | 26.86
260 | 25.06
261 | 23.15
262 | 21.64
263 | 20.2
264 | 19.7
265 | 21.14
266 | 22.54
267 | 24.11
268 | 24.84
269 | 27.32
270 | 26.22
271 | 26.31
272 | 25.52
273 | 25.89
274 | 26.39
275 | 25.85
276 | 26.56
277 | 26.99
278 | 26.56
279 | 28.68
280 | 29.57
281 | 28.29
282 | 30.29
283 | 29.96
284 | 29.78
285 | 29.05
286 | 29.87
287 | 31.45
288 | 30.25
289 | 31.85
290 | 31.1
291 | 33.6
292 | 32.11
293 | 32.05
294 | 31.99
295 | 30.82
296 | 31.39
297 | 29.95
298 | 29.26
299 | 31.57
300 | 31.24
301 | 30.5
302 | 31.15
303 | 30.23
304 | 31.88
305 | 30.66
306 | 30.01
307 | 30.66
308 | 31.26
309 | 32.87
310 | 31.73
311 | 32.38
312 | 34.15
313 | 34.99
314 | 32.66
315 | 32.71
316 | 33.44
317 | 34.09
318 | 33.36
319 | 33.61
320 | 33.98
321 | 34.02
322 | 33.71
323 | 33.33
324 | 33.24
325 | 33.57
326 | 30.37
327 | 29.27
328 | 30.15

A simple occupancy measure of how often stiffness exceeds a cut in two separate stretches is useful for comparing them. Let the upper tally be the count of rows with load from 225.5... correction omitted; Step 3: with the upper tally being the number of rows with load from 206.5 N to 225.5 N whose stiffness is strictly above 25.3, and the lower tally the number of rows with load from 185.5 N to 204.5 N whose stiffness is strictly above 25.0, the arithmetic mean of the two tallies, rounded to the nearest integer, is 0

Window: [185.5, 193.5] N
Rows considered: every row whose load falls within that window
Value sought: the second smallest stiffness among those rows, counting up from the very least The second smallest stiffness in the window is 22.27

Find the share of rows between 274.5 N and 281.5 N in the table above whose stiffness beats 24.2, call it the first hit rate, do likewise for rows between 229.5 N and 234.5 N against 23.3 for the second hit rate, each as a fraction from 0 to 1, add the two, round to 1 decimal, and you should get 2.0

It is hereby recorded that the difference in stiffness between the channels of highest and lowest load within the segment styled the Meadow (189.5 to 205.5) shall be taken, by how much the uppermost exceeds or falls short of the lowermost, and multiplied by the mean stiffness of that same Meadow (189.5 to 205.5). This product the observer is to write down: -10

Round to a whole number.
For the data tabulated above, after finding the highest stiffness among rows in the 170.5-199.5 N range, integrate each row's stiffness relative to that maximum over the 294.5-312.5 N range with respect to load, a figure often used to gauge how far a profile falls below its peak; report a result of 116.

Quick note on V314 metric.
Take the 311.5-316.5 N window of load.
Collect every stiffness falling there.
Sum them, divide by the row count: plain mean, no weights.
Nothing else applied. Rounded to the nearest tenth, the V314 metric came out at 33.6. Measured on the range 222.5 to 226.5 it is 24.6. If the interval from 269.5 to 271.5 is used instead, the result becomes 26.3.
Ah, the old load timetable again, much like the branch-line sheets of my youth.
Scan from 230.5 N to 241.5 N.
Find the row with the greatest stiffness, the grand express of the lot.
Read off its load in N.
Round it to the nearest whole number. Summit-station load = 241 N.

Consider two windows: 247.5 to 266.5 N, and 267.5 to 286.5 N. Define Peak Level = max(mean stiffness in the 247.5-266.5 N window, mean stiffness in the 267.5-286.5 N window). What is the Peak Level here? 27.6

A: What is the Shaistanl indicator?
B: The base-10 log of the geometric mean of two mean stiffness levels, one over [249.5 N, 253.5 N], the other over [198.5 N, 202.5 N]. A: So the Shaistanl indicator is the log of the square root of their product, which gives 1.42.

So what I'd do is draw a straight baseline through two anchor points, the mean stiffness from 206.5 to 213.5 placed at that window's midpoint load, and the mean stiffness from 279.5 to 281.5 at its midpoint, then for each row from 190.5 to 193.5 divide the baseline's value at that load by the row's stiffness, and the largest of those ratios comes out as 1.01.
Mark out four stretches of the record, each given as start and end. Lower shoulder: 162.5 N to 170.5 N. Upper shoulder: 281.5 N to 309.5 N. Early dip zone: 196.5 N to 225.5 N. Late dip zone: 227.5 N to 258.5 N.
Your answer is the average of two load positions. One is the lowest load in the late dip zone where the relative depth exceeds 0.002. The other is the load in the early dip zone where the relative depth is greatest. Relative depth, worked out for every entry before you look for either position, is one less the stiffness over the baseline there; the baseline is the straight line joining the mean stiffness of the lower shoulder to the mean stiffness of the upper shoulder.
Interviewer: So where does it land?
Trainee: 224.5 N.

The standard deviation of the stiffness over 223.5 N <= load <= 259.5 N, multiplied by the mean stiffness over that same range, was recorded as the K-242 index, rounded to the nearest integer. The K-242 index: 40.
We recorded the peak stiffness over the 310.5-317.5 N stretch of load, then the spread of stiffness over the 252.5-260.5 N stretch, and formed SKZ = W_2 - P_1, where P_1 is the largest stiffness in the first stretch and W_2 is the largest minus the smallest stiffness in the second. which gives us -31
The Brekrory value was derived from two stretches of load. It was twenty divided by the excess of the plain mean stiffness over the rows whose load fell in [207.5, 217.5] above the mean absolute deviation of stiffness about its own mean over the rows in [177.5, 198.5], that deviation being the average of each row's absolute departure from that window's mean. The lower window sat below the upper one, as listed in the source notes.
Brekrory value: 0.90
